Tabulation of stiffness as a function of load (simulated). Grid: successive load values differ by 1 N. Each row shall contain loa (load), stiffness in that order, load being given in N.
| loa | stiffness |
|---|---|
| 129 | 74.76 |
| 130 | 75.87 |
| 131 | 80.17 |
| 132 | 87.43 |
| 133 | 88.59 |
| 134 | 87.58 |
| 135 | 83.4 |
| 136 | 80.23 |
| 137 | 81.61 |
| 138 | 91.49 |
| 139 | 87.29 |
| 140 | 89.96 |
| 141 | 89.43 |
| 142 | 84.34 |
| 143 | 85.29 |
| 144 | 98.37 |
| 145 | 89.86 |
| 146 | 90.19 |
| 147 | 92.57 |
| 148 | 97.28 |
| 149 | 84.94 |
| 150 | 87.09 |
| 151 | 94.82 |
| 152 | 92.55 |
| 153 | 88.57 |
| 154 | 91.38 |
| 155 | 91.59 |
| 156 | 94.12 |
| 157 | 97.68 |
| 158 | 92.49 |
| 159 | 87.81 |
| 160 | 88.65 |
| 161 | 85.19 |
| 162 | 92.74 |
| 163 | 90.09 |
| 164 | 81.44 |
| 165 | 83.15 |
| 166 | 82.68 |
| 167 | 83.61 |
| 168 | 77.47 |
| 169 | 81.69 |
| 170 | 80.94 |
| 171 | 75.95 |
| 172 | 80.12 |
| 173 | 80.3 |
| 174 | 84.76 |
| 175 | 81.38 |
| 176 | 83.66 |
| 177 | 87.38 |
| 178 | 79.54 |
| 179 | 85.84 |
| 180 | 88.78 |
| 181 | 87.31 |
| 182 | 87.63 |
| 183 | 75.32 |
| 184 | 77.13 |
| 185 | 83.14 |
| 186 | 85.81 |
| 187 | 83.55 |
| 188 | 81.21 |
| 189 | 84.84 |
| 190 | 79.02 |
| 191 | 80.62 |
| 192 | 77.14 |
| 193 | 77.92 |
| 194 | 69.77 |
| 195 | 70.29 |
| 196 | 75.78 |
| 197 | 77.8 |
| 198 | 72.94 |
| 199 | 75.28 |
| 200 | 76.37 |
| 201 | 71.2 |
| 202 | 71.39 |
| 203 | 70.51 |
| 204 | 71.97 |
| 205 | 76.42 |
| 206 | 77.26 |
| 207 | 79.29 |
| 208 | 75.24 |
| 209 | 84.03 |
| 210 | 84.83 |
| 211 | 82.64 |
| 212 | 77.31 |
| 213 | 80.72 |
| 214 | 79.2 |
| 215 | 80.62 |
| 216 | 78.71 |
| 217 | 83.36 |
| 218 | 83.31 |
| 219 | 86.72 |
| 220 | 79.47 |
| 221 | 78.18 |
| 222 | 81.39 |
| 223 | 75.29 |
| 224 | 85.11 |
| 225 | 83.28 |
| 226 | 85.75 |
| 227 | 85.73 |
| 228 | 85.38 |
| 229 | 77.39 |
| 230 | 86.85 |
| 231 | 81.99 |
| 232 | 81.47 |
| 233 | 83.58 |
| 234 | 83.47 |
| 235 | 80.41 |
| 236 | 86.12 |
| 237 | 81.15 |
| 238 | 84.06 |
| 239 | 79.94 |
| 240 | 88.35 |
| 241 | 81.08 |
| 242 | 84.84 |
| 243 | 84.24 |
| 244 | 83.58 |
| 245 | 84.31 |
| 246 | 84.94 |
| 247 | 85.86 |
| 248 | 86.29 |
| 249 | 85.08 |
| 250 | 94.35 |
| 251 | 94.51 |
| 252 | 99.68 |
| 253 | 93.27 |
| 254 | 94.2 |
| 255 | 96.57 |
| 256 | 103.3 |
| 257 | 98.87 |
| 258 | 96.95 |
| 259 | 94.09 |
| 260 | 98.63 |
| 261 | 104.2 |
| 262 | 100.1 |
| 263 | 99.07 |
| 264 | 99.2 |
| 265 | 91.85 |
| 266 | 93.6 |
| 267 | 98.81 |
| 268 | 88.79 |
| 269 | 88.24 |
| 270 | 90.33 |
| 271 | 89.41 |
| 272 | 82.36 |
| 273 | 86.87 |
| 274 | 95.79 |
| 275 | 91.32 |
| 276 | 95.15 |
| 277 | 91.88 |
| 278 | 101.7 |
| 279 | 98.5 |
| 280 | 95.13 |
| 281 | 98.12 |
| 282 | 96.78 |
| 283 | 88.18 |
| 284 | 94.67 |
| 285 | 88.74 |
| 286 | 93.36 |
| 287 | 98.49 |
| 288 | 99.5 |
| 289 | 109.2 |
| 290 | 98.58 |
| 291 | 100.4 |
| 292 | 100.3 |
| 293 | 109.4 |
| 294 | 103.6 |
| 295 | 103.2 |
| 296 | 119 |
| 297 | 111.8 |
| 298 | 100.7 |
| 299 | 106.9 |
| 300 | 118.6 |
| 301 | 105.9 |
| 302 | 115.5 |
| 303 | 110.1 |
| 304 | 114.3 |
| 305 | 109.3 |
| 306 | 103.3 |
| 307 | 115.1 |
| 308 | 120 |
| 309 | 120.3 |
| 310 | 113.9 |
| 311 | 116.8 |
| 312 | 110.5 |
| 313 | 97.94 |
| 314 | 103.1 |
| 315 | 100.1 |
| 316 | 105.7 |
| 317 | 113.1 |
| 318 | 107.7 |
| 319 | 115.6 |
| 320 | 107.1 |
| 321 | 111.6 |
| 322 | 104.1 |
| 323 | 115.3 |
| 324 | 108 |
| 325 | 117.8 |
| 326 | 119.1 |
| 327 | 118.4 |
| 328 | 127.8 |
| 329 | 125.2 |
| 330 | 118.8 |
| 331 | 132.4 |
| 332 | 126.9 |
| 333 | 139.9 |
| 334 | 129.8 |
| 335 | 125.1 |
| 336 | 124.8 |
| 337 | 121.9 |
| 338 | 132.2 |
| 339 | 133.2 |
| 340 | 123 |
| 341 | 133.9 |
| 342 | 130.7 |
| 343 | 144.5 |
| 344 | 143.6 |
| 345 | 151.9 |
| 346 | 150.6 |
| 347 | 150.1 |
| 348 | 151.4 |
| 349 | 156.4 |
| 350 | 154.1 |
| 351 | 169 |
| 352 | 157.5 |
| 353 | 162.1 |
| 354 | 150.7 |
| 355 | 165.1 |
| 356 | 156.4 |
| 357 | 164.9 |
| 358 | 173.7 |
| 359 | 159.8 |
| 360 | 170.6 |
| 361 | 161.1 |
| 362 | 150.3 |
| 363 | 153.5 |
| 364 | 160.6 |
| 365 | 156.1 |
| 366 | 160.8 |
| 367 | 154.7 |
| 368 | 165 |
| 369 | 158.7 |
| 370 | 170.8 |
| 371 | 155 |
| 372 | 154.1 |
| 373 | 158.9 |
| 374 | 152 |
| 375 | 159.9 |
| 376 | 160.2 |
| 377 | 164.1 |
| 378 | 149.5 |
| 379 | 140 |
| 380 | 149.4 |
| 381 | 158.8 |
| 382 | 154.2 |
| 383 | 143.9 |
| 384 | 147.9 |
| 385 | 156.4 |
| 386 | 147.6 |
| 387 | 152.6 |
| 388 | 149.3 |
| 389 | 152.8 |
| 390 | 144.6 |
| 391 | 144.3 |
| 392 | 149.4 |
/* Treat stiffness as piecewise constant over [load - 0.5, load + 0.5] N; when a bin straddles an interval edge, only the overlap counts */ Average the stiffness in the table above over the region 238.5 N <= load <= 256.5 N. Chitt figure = 89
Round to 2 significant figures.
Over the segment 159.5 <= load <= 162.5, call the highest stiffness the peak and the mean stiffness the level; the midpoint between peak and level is 91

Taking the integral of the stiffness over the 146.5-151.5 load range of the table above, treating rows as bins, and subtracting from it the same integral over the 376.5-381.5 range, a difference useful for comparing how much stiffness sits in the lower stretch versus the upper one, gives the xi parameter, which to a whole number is -305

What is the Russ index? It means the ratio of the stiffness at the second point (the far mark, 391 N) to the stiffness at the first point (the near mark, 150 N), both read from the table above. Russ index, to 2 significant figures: 1.7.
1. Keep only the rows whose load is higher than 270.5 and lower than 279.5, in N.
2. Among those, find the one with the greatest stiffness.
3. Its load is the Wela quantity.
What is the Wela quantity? 278 N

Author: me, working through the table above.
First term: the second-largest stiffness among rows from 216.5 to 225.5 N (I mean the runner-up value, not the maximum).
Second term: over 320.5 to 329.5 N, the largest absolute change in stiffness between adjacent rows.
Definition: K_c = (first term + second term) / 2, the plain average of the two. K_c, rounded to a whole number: 48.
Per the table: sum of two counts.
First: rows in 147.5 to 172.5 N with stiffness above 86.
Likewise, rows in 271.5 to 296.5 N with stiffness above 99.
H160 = 23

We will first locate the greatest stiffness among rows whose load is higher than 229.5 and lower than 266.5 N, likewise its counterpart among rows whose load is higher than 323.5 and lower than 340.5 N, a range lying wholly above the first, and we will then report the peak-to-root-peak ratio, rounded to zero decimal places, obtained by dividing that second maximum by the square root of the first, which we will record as 14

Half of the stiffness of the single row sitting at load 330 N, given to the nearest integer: 59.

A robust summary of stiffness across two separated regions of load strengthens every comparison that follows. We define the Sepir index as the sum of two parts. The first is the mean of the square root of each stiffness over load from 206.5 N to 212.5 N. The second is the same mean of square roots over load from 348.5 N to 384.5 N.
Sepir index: 21.5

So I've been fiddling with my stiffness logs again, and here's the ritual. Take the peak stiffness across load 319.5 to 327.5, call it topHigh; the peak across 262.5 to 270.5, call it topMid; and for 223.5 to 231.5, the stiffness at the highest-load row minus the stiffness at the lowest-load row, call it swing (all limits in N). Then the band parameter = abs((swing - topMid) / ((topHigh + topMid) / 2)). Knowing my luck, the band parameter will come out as 0.94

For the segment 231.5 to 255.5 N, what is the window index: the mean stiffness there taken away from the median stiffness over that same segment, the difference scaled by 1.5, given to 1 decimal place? -2.7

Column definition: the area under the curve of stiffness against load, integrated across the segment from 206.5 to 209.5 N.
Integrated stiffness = 239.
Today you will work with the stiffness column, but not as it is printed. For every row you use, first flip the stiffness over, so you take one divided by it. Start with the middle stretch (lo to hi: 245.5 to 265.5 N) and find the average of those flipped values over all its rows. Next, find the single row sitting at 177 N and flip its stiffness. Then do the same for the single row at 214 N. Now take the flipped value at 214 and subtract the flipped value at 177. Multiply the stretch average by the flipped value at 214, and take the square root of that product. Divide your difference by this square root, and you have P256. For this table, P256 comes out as 0.10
